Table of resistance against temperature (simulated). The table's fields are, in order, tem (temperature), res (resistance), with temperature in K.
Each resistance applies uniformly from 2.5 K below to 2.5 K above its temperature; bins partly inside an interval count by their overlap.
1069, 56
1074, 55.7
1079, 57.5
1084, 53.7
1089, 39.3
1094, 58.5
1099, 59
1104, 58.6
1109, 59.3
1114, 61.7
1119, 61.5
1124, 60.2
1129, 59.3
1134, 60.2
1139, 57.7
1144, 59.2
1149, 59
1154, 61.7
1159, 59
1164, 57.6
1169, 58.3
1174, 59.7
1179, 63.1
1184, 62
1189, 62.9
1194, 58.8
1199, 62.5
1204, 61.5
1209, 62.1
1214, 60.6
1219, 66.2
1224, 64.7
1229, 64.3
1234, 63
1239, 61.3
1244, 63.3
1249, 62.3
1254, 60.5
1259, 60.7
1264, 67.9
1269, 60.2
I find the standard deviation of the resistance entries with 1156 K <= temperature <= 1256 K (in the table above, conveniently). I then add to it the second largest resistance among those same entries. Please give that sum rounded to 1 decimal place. 66.9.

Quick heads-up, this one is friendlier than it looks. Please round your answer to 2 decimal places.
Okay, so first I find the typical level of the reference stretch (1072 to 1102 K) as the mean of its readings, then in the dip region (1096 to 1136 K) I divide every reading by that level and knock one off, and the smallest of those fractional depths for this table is 0.09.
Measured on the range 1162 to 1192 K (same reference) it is 0.07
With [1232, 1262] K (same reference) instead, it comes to 0.12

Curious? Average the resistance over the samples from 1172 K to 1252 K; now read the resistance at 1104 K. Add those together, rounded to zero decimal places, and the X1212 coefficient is 121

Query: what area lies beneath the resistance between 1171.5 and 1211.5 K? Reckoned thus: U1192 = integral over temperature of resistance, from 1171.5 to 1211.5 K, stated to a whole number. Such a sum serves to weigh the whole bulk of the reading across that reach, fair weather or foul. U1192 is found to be 2463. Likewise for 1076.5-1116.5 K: 2238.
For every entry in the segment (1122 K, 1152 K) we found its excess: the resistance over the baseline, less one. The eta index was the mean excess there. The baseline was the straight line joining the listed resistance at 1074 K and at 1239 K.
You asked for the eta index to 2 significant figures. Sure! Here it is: 0.025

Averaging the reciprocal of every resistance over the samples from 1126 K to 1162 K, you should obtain 0.0168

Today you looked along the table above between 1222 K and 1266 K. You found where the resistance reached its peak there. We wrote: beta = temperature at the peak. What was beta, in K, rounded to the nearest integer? 1264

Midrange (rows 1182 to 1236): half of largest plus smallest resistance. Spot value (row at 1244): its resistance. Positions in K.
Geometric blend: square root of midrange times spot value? 62.9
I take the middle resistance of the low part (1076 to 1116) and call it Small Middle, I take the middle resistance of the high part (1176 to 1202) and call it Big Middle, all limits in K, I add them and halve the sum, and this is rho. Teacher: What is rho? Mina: 60.5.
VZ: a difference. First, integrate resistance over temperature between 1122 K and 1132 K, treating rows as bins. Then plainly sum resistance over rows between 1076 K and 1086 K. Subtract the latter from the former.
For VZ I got 486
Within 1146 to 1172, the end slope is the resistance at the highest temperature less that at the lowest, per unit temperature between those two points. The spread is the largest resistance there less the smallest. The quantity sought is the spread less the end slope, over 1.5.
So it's 2.8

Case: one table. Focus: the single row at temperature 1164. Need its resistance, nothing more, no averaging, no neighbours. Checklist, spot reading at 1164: 57.6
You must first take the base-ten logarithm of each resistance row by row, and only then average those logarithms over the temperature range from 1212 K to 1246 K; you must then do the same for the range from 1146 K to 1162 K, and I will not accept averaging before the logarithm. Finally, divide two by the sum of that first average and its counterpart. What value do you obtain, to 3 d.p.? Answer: 0.559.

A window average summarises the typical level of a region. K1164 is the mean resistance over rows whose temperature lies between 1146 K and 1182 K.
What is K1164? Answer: 59.8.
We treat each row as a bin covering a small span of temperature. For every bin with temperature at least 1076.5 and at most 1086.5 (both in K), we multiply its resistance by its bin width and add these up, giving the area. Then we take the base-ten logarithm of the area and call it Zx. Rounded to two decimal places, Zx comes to 2.75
